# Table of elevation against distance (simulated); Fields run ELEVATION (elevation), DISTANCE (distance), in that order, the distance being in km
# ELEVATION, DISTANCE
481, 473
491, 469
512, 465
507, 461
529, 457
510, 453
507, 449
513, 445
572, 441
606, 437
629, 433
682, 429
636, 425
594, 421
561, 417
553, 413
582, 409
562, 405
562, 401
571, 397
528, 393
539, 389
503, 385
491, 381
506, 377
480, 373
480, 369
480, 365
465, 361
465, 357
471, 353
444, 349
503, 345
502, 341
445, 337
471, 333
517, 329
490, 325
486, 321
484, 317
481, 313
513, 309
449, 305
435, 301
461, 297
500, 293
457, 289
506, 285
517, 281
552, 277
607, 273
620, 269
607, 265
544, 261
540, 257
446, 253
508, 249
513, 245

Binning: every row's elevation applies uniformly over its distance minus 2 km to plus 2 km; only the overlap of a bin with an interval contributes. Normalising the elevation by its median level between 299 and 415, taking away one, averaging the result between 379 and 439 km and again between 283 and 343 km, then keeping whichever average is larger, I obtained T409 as 0.17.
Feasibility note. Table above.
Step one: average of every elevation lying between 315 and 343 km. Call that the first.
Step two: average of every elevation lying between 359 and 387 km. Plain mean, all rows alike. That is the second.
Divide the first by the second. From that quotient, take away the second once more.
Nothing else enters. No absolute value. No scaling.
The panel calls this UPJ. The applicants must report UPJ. -485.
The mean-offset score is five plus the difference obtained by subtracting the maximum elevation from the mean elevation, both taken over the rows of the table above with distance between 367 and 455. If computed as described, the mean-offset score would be -124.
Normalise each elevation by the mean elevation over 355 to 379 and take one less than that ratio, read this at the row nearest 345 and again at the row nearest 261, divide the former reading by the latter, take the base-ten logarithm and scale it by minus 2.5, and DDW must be 1.1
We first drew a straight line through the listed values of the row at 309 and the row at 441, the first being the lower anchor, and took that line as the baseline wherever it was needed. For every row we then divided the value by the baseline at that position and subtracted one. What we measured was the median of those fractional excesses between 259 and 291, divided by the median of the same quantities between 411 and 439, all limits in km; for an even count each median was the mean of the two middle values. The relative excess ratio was 2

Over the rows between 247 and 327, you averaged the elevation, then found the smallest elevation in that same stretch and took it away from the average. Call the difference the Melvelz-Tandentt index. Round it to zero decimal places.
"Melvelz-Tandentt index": 75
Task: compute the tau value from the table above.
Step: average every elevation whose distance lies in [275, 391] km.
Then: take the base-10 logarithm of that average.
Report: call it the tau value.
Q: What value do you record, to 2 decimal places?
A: 2.69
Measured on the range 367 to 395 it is 2.70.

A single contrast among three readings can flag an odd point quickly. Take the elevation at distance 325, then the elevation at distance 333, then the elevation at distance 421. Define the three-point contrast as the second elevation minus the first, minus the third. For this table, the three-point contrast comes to -613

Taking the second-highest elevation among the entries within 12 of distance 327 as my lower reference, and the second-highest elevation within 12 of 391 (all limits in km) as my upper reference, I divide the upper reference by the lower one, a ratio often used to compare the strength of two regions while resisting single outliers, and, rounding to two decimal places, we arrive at 1.15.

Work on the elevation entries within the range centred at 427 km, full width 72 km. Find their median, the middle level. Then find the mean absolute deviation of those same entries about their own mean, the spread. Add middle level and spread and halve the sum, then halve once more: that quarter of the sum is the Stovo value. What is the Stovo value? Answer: 150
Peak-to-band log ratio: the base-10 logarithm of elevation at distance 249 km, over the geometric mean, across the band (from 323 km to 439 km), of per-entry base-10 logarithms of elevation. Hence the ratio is 0.99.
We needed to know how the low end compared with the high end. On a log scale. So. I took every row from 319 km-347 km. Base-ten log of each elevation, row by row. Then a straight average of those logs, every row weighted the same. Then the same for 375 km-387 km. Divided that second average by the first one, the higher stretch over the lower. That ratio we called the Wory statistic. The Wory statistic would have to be 1.00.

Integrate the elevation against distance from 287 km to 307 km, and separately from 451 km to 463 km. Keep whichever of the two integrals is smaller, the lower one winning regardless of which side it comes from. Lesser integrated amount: 6184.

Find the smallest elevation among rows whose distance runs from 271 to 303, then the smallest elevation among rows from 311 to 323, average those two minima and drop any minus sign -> 458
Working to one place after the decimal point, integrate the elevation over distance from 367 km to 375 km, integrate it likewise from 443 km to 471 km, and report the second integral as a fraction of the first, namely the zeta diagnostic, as 3.7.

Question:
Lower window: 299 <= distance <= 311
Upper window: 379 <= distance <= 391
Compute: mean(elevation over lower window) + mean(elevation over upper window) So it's 977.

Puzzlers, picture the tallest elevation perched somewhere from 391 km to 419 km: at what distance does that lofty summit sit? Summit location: 409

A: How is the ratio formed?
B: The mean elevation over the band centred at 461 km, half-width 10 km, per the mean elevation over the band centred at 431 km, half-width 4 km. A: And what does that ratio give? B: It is 0.78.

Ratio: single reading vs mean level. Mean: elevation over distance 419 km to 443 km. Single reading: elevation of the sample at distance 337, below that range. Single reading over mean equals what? 0.72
